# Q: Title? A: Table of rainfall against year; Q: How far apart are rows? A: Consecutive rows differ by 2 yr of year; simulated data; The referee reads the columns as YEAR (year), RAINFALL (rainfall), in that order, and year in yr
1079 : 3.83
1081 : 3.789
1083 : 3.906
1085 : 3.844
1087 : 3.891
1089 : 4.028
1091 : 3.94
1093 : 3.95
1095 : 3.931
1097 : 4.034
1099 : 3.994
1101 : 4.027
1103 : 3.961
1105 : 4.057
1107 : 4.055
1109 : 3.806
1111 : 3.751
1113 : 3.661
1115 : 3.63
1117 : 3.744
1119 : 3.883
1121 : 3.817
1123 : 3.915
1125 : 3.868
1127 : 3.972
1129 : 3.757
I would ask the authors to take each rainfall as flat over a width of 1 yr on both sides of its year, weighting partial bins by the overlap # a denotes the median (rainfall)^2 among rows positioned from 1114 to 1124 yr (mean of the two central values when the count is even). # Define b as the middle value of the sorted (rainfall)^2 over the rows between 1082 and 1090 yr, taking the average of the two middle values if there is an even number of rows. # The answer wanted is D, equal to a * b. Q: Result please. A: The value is 221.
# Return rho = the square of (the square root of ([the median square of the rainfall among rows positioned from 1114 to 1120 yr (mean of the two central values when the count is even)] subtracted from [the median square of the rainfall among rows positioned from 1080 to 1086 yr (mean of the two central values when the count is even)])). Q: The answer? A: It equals 0.8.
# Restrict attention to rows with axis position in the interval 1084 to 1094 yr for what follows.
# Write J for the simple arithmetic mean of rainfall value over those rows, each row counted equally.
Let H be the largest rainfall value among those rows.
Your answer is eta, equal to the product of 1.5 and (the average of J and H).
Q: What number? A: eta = 5.97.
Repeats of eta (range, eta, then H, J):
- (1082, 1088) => 5.84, 3.906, 3.88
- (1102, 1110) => 6.02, 4.057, 3.97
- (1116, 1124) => 5.82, 3.915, 3.84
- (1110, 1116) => 5.57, 3.751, 3.68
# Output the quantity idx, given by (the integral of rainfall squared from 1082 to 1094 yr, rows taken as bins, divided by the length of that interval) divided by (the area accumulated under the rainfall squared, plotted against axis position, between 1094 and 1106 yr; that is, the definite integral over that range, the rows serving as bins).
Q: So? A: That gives 0.080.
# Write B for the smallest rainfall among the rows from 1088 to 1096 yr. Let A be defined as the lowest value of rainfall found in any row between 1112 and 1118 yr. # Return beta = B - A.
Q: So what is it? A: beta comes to 0.30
